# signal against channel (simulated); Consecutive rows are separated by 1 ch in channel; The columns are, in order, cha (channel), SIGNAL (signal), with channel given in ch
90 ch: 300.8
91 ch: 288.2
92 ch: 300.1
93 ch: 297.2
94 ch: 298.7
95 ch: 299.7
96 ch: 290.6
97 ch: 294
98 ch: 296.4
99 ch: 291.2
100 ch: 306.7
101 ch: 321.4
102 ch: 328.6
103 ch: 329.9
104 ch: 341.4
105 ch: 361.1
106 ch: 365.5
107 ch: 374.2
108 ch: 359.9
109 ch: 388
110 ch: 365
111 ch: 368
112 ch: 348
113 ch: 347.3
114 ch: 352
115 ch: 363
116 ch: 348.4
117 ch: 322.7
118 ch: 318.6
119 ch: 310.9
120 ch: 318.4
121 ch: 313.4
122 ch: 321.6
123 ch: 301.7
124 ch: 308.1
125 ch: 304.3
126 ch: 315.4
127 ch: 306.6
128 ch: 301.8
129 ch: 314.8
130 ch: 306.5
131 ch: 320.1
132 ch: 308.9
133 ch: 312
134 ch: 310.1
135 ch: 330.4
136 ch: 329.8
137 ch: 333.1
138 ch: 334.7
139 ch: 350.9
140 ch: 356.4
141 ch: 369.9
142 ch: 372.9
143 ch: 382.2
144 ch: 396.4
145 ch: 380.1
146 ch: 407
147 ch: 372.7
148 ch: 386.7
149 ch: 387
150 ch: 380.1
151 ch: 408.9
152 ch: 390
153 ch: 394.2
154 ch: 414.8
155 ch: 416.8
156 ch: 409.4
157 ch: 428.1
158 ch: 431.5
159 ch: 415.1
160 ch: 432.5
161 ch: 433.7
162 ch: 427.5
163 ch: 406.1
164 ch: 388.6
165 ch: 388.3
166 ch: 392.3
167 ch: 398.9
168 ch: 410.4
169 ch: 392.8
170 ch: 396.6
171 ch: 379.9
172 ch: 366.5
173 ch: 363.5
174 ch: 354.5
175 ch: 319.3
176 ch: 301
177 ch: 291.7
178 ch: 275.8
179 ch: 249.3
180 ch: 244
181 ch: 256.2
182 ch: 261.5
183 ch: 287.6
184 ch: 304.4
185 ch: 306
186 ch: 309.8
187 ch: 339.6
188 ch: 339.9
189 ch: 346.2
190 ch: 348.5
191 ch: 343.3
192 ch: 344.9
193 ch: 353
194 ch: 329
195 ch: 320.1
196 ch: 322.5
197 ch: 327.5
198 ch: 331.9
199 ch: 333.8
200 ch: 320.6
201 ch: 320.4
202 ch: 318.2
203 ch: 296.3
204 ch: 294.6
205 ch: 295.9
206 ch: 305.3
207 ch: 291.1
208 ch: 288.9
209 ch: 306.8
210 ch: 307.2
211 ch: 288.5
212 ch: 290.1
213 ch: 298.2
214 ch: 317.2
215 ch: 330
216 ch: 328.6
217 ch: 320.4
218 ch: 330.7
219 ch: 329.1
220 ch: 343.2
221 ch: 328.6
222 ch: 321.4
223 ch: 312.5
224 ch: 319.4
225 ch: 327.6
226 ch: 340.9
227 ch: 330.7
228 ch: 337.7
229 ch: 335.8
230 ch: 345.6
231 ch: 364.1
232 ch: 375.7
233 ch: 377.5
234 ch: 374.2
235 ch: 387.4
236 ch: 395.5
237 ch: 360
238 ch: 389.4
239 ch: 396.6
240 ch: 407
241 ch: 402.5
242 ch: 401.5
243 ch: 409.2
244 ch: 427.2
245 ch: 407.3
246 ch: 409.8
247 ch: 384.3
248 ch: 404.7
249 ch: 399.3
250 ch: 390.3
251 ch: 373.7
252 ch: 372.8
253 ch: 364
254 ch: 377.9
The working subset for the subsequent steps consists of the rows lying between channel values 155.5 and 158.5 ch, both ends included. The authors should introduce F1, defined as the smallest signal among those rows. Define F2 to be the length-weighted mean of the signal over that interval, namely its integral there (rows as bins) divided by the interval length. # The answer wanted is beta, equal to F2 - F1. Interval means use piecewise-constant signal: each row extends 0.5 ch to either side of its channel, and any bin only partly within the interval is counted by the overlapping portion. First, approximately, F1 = 409.4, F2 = 423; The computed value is 14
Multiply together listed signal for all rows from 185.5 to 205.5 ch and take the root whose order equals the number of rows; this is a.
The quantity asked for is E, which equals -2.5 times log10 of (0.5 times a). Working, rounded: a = 326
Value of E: -5.53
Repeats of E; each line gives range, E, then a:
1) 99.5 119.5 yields -5.59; 345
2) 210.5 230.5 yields -5.52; 323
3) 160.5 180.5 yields -5.62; 354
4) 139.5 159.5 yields -5.74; 394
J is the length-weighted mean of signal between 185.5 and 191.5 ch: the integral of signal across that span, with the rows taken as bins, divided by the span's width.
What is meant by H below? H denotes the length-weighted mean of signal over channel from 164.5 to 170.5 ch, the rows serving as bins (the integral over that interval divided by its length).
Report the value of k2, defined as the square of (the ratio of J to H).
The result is 0.7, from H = 397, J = 338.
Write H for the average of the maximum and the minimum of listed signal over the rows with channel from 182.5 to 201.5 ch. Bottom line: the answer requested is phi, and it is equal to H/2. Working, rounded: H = 320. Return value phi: 160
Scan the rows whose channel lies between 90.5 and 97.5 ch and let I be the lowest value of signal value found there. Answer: 288.2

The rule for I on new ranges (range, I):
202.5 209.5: 288.9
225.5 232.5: 330.7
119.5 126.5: 301.7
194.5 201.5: 320.1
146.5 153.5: 372.7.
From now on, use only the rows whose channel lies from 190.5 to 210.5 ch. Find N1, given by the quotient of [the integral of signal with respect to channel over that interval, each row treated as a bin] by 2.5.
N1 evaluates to 2541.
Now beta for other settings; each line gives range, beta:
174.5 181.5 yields 33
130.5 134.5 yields 4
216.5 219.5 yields 6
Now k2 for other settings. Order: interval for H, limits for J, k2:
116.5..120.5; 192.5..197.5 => 1.1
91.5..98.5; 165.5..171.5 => 1.8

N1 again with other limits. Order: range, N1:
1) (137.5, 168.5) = 4906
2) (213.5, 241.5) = 3932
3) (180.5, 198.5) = 2309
